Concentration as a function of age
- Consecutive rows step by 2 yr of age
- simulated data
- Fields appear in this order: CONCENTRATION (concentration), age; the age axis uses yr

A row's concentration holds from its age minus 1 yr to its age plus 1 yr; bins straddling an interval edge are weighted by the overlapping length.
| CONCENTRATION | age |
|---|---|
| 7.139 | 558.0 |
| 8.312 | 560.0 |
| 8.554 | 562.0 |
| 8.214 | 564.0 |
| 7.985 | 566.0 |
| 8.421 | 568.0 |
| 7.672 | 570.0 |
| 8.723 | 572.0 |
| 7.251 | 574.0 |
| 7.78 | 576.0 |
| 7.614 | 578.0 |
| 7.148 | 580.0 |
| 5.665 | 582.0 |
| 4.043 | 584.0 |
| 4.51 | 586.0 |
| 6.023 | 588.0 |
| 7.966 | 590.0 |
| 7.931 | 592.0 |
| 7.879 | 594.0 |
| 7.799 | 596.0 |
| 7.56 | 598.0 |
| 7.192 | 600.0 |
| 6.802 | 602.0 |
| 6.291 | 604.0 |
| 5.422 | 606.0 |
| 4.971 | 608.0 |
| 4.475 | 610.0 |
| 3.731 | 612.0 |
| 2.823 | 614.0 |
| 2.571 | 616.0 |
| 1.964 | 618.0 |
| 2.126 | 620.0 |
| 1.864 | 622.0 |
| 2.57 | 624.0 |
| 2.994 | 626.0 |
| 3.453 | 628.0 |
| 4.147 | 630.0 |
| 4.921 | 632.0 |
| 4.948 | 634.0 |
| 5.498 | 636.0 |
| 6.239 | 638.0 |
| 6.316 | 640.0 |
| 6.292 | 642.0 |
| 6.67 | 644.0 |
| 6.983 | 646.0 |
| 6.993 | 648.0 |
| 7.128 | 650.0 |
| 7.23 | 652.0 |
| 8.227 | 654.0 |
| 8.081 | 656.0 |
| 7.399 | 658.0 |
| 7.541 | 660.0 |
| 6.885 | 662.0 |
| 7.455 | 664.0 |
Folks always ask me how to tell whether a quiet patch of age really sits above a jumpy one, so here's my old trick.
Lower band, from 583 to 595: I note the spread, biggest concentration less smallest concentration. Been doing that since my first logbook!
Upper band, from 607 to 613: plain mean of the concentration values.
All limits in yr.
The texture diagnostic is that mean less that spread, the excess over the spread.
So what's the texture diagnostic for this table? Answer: 0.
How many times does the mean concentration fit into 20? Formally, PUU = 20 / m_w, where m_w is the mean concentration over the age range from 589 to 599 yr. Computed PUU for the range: 2.6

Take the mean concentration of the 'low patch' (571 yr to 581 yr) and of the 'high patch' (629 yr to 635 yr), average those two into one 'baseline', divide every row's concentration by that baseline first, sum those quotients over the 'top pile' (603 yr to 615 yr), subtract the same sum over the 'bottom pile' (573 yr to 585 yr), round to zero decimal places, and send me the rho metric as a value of -2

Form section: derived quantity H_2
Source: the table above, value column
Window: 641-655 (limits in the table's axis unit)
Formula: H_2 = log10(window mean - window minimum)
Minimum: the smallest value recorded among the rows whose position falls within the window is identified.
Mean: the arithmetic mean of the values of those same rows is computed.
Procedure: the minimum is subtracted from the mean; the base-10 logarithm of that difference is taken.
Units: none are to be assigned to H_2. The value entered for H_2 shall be -0.11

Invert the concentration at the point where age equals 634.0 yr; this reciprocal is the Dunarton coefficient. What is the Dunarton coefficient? 0.20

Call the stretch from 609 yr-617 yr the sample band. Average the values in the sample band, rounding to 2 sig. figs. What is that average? 3.4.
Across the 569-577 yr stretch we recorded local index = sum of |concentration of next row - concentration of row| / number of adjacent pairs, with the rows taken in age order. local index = 1.0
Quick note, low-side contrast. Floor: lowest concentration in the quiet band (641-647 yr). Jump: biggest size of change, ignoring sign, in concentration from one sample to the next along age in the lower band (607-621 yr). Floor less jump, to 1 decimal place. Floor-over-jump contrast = 5.4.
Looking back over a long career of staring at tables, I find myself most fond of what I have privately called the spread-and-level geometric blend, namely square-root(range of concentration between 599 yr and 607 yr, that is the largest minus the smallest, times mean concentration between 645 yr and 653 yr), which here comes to 3.54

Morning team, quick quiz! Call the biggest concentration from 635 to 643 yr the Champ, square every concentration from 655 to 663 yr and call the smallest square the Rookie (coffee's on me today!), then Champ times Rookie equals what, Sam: 299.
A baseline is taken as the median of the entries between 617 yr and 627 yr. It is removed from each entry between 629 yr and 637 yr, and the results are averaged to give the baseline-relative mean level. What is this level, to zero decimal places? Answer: 3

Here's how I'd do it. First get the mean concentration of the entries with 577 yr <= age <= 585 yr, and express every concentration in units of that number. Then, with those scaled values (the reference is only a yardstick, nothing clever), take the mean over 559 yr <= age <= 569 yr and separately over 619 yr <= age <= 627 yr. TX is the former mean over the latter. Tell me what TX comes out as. 3.47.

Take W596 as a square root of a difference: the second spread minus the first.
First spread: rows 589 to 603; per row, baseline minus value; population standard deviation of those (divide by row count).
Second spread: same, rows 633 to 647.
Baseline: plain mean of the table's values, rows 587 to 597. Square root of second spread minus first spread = 0.48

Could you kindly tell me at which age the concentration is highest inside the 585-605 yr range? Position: 590.0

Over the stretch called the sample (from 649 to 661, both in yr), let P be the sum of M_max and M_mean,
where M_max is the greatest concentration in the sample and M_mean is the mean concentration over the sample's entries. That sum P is 16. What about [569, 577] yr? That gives 17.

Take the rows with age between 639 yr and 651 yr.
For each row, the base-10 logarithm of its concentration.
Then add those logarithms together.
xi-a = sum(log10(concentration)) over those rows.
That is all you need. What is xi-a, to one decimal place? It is 5.0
